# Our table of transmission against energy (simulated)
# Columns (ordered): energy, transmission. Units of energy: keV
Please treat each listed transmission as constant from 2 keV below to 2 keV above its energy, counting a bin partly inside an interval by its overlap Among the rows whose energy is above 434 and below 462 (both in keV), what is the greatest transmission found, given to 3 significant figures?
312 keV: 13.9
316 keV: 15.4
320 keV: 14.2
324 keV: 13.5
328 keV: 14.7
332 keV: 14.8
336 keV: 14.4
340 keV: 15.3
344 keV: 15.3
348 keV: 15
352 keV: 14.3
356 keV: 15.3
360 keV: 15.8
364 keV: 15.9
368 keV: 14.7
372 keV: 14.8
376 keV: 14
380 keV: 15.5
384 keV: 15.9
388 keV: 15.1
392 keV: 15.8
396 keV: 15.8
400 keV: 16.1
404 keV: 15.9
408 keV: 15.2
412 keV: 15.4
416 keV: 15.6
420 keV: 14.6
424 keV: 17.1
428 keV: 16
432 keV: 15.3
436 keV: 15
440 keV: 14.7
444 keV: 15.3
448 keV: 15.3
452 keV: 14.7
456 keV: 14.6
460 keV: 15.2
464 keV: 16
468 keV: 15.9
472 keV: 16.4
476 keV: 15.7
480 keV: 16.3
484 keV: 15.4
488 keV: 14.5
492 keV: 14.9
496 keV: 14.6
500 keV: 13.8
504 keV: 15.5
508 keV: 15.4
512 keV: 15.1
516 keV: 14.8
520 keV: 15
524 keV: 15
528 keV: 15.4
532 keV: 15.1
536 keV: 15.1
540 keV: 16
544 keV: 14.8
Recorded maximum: 15.3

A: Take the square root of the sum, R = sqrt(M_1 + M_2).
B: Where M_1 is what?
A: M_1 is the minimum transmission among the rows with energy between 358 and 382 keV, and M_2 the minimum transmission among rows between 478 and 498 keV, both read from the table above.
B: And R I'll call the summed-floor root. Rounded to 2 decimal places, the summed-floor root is 5.34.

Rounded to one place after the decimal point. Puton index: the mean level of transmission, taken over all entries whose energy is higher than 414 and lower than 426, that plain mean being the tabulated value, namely 15.8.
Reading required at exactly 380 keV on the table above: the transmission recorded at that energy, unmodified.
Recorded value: 15.5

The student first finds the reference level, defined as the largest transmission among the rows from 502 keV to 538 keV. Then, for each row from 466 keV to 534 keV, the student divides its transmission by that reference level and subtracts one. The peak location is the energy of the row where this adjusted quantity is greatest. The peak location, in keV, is 472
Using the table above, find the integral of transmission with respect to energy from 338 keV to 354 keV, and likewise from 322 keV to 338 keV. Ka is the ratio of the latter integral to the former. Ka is 0.96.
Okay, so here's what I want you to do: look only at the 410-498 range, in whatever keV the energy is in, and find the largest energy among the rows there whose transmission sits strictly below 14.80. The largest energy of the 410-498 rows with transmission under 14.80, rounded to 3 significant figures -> 496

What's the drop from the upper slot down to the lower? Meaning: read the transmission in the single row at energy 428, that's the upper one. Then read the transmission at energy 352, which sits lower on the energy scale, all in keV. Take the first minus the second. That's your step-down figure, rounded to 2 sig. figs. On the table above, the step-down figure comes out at 1.7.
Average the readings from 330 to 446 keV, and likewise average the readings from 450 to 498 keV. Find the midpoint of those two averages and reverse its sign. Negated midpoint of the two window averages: -15.3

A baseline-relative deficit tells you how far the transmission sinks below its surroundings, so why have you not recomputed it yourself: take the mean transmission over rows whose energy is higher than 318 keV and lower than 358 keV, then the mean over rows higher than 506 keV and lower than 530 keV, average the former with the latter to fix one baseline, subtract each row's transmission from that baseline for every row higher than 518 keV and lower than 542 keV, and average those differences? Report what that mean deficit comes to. -0.4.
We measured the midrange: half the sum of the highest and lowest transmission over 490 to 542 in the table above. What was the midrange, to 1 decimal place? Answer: 14.9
